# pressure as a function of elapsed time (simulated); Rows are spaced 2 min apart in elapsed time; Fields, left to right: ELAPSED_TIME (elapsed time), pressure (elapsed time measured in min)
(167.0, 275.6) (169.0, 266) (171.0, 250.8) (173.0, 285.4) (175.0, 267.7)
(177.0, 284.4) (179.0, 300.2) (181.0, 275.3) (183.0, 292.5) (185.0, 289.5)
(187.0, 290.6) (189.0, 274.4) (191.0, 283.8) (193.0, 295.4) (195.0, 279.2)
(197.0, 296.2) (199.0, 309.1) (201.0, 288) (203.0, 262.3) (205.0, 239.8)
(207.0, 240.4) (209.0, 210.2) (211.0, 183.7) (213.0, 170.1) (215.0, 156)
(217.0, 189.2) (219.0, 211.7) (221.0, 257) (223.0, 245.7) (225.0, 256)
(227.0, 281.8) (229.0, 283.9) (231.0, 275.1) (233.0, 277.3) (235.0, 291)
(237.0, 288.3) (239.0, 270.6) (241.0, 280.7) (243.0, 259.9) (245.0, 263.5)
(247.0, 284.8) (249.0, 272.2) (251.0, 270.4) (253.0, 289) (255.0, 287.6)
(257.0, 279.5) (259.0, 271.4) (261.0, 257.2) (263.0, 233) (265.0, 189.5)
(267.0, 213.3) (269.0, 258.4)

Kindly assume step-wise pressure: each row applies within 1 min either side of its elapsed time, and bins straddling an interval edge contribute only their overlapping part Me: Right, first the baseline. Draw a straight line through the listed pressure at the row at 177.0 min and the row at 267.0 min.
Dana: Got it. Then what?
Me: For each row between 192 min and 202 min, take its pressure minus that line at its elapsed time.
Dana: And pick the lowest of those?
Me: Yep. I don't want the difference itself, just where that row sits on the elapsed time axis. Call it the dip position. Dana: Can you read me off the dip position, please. 195.0 min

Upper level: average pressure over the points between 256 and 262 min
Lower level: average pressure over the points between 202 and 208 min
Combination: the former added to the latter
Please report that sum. 517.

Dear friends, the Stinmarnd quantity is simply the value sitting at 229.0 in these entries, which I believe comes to 283.9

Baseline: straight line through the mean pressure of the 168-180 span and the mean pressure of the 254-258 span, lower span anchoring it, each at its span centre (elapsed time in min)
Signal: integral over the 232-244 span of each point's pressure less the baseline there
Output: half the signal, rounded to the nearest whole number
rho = -23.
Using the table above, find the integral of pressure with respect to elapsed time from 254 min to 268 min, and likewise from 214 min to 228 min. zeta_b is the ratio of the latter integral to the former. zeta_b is 0.92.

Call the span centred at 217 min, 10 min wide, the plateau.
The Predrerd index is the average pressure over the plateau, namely 197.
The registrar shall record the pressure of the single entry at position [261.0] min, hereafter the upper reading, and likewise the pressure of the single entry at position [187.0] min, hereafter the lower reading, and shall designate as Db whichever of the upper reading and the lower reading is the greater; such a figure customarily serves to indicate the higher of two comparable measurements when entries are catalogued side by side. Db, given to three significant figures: 291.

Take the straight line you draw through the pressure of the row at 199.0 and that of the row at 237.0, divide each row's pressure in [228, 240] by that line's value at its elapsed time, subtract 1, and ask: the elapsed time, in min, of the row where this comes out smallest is 239.0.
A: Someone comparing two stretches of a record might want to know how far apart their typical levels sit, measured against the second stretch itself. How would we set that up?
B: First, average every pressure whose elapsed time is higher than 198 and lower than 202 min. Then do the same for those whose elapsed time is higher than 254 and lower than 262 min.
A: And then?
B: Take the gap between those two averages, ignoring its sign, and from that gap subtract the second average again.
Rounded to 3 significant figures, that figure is -249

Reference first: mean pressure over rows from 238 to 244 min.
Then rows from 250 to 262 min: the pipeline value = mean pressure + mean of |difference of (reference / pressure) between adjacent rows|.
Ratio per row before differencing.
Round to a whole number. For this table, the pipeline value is 276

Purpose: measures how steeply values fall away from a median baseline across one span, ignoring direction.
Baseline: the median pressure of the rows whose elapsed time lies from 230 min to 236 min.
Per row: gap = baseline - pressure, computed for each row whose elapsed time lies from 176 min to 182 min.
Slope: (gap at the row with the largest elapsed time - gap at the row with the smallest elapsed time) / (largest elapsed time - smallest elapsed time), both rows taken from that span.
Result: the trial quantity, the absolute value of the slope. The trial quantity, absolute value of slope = 2.3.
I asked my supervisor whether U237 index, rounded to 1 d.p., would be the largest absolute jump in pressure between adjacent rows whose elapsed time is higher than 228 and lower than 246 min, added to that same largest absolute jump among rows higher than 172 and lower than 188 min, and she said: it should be 45.7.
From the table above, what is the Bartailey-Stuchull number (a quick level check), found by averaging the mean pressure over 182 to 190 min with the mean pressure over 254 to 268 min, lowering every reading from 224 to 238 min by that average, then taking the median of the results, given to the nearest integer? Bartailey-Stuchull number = 15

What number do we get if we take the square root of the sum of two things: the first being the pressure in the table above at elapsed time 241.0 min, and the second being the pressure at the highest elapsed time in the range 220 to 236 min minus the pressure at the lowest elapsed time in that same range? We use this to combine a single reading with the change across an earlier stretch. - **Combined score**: 17.7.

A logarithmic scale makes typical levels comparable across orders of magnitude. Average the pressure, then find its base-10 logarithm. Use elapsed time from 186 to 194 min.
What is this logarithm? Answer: 2.46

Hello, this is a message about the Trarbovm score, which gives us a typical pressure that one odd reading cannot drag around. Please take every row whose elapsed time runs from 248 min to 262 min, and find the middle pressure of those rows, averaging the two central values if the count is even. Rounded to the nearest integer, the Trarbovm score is 272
